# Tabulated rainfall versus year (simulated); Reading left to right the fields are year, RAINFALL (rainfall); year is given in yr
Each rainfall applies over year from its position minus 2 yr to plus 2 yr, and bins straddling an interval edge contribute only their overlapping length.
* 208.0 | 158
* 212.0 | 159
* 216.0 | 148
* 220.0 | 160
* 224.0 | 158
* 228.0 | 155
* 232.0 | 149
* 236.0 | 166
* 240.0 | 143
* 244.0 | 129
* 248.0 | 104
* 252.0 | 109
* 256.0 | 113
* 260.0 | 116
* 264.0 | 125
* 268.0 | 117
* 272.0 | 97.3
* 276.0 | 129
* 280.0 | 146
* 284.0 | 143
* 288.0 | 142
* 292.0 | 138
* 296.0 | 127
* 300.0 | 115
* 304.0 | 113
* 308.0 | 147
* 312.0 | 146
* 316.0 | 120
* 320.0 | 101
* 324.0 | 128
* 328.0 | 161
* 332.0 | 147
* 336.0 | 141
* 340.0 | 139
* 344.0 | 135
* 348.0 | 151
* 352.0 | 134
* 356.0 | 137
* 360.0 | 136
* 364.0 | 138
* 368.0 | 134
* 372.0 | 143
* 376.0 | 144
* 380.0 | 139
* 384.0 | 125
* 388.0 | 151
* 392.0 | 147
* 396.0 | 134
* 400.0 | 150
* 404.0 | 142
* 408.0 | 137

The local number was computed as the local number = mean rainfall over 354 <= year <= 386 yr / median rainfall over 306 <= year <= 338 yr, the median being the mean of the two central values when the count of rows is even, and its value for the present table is 0.95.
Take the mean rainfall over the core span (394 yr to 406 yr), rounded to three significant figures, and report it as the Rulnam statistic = 142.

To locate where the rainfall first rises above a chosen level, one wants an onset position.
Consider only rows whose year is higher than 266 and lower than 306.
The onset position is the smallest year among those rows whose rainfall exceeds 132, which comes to 280.0 yr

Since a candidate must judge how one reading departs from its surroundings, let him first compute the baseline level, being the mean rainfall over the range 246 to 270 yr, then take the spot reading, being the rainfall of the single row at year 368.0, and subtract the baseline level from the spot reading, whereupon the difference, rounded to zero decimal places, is 20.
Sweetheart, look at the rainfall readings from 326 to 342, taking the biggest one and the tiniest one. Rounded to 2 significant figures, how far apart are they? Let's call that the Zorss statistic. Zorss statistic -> 22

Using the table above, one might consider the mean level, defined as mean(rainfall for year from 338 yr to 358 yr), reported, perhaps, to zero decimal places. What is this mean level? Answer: 139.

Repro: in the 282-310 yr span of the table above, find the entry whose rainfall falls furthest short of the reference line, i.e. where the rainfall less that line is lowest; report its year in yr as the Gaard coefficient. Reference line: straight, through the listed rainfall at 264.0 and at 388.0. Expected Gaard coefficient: 304.0 yr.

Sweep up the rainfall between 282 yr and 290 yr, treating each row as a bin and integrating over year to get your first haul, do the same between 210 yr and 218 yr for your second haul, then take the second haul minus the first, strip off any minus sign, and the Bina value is 88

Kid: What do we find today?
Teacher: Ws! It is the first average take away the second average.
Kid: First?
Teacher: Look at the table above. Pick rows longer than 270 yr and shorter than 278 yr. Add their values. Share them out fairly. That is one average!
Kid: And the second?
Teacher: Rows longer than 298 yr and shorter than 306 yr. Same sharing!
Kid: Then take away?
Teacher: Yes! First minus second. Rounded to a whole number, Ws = -1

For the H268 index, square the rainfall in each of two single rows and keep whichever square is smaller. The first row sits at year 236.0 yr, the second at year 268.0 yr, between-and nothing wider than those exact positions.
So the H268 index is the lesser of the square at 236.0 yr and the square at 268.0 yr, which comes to 13689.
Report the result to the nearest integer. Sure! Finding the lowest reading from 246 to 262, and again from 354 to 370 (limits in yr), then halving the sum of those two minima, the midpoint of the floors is 119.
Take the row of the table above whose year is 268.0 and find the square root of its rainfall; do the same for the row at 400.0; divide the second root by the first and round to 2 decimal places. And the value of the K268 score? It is 1.13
